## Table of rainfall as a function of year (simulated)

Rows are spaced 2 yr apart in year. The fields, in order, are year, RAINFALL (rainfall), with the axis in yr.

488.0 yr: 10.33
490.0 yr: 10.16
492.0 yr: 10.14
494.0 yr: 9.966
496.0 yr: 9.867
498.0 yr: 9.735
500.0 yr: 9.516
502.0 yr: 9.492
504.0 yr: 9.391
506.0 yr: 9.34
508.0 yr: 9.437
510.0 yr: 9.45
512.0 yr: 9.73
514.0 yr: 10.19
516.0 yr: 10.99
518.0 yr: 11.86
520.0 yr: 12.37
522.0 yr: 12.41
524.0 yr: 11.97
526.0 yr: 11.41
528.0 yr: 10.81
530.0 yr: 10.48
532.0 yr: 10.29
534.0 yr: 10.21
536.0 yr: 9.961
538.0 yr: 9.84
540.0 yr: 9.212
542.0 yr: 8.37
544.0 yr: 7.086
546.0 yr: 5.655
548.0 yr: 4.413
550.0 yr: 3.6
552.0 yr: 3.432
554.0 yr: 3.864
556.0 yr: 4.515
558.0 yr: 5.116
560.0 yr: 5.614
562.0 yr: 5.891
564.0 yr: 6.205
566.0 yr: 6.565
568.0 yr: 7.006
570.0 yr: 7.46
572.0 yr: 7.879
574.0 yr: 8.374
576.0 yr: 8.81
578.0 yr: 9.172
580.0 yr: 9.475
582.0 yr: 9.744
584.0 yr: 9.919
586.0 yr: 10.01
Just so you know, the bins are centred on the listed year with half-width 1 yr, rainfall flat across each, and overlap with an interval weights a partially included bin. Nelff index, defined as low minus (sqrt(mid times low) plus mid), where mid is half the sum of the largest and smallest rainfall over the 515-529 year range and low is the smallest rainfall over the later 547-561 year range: -14.5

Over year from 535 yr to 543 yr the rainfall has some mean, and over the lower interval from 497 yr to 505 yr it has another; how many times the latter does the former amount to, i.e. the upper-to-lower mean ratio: 0.98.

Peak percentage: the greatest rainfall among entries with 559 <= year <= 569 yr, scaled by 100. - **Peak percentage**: 701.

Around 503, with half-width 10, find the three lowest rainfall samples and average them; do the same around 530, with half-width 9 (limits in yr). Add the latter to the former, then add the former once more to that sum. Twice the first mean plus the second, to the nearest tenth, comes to 28.8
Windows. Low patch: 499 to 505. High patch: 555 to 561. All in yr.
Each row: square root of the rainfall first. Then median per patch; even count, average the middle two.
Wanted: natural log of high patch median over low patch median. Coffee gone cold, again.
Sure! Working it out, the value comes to -0.31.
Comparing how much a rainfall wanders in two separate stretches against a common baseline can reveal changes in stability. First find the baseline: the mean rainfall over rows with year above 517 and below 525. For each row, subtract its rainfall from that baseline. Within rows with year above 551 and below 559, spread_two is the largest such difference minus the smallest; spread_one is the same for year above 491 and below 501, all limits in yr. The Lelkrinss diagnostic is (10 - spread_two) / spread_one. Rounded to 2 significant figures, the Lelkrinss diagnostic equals 13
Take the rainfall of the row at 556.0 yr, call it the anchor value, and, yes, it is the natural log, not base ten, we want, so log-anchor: 1.51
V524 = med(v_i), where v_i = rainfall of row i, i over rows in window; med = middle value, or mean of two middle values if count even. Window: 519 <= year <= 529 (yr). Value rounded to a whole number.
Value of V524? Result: 12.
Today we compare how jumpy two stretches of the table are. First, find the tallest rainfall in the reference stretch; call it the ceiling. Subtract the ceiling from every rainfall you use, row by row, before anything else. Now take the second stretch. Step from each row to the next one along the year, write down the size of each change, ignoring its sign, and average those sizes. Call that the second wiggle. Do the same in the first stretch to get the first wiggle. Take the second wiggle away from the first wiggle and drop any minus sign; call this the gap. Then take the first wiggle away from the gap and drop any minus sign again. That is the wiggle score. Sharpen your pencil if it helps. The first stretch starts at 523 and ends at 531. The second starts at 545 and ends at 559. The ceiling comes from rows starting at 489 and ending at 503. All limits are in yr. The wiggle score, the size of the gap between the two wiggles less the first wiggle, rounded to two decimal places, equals 0.34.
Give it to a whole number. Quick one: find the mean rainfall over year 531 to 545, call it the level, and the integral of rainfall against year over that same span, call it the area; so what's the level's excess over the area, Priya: -121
